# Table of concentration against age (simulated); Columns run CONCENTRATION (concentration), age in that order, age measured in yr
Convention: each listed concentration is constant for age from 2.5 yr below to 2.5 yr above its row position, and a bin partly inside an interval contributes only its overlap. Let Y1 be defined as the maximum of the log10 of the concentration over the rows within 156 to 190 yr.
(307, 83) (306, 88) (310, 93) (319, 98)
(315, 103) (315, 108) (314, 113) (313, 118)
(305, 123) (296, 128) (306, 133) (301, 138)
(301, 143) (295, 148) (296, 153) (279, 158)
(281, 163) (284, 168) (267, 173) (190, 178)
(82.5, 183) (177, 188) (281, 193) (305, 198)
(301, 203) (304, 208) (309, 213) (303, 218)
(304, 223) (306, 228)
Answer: 2.45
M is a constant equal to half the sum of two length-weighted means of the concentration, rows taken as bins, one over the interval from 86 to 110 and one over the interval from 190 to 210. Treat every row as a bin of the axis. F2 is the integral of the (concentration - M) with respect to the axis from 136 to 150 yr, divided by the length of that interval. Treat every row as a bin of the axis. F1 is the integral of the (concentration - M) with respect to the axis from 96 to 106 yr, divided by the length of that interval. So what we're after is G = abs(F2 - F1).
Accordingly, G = 18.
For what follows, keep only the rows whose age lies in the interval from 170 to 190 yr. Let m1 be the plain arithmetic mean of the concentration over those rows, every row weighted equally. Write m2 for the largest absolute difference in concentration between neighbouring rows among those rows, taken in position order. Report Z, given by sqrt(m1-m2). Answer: 8.5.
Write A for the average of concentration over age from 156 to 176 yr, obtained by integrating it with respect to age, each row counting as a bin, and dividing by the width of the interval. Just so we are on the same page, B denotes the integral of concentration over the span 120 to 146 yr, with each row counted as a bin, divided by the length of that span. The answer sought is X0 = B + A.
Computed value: 577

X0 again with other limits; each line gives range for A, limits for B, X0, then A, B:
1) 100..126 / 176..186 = 448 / 312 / 136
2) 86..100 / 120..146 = 613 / 312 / 302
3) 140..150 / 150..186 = 538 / 298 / 240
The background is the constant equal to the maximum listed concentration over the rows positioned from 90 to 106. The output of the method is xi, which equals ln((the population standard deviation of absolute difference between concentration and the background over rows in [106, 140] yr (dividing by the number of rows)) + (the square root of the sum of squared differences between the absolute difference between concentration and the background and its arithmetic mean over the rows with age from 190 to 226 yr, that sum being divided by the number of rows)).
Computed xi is 2.7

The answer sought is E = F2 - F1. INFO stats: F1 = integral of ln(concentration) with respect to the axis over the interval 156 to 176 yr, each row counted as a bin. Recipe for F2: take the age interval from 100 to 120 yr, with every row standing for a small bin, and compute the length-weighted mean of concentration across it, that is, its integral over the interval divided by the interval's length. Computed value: 202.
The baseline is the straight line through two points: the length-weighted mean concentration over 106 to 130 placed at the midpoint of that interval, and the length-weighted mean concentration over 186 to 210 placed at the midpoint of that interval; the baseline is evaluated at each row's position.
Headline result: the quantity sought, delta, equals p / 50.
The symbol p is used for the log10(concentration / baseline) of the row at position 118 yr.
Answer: 0.0001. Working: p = 0.006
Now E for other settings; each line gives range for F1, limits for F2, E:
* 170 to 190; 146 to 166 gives 185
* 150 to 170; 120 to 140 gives 189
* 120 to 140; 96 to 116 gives 201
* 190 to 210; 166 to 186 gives 90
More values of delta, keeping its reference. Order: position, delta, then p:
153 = 0.0001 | 0.003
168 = -0.0001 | -0.006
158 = -0.0004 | -0.020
